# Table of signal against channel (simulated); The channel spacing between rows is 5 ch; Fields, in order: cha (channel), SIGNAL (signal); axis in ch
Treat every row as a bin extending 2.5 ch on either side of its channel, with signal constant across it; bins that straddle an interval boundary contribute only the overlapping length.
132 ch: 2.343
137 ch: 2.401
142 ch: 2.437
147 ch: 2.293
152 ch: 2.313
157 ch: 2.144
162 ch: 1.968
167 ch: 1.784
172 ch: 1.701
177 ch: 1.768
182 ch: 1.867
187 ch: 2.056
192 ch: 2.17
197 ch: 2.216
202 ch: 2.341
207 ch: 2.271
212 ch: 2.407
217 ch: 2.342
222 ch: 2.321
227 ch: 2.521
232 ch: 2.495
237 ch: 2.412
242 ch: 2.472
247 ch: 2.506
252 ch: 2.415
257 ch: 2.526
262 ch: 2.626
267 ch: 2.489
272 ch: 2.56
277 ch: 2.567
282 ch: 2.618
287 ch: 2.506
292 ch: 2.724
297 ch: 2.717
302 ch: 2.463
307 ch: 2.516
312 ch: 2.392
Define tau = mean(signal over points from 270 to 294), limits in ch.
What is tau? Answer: 2.6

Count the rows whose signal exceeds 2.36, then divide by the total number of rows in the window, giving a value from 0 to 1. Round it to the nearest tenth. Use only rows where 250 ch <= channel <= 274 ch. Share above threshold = 1.0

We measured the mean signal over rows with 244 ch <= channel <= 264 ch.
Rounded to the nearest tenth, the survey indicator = 2.5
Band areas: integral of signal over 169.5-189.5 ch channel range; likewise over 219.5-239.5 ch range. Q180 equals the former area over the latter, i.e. 0.76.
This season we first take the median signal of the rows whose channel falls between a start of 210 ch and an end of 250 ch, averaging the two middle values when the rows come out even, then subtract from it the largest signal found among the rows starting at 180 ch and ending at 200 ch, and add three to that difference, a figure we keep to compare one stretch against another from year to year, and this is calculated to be 3.23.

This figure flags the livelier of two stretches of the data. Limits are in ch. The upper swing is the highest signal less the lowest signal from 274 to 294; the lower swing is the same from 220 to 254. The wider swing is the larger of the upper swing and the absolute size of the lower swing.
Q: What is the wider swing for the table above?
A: 0.22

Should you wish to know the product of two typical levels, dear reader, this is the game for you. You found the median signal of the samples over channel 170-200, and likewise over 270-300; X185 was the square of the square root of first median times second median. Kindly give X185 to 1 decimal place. 5.1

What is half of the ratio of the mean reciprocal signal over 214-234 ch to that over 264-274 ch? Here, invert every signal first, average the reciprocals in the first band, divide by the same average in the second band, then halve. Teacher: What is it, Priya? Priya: 0.52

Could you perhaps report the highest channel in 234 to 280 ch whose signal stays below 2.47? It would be 252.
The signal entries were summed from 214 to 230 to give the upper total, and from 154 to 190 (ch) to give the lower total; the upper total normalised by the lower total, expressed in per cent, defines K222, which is 54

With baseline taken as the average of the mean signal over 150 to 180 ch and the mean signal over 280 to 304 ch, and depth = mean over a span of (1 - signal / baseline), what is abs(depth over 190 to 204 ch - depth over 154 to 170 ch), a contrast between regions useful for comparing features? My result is 0.12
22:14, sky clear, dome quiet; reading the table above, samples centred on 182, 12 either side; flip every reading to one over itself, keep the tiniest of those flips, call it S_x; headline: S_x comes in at 0.46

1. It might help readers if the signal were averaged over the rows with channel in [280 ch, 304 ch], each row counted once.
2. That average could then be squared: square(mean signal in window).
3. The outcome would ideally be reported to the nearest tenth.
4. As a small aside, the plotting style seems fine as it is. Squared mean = 6.8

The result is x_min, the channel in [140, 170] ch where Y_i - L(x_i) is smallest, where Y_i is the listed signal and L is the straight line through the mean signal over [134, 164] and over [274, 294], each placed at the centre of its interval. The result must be 167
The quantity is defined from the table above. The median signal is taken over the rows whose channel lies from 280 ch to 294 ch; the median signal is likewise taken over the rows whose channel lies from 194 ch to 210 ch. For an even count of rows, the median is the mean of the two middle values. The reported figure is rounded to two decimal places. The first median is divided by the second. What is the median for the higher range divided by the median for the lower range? 1.15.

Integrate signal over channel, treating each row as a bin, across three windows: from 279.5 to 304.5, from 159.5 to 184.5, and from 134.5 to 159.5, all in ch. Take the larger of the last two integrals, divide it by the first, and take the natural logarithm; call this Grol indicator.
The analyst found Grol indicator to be -0.12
